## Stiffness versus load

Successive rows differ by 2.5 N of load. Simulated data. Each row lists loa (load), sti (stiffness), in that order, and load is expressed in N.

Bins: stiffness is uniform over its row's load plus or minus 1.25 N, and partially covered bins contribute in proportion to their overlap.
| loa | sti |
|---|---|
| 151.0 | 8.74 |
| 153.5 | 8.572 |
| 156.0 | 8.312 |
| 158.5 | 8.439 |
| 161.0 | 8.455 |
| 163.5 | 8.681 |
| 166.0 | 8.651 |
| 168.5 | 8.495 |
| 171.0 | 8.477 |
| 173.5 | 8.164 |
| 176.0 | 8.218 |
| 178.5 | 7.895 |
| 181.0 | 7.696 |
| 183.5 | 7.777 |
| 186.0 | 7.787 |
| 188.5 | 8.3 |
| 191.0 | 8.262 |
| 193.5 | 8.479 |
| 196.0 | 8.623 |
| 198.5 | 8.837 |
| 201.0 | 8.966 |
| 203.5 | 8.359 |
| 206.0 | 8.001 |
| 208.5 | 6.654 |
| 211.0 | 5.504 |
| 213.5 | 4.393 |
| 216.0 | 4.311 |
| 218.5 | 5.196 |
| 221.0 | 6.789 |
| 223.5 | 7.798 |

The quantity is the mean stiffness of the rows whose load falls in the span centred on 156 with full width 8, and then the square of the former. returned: 71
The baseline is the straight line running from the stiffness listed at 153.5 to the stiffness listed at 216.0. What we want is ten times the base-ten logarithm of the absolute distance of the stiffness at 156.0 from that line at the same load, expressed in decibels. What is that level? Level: -10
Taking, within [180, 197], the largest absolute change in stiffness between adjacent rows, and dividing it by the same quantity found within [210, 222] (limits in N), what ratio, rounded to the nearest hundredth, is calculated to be 0.32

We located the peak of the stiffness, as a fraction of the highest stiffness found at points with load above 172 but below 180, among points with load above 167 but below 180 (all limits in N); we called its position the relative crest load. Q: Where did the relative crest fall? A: 168.5 N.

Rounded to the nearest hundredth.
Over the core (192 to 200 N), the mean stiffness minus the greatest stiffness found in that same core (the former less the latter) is -0.19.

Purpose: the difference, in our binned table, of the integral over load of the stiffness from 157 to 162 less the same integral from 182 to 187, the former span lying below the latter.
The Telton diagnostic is 3.3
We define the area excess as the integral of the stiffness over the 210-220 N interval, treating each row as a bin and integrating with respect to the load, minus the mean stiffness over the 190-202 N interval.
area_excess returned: 40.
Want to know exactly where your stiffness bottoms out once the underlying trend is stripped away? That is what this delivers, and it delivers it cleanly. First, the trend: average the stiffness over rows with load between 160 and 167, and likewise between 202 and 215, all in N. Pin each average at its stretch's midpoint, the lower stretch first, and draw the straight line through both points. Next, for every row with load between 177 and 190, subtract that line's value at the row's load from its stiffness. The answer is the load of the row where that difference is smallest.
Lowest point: 181.0 N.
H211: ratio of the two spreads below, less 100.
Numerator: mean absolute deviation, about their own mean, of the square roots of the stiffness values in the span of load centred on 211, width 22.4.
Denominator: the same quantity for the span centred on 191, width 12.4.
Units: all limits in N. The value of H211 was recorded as -92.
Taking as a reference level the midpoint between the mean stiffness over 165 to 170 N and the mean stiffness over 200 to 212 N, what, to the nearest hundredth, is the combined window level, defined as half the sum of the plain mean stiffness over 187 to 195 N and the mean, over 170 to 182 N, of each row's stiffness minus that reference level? 4.20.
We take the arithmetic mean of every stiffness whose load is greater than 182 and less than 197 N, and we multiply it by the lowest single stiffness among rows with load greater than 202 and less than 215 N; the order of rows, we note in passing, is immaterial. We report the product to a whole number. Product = 36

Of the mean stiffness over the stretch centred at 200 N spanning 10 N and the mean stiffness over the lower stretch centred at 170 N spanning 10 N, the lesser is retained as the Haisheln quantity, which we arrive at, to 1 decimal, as 8.4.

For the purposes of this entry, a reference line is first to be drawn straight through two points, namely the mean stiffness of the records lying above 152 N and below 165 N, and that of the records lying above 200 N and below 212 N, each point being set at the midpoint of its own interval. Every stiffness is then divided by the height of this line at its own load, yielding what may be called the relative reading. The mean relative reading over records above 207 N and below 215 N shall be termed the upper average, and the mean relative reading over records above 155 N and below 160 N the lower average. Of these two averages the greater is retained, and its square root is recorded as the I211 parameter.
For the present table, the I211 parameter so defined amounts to 0.99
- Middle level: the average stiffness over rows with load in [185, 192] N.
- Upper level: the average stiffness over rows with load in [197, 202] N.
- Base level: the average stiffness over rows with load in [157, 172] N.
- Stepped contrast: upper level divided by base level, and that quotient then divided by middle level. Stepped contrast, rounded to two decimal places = 0.13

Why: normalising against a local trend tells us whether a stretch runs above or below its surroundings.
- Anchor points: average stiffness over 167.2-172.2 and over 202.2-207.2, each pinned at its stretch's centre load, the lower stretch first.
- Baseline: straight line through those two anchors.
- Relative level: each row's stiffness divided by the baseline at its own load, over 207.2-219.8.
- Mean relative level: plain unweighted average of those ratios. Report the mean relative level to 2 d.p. 0.64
